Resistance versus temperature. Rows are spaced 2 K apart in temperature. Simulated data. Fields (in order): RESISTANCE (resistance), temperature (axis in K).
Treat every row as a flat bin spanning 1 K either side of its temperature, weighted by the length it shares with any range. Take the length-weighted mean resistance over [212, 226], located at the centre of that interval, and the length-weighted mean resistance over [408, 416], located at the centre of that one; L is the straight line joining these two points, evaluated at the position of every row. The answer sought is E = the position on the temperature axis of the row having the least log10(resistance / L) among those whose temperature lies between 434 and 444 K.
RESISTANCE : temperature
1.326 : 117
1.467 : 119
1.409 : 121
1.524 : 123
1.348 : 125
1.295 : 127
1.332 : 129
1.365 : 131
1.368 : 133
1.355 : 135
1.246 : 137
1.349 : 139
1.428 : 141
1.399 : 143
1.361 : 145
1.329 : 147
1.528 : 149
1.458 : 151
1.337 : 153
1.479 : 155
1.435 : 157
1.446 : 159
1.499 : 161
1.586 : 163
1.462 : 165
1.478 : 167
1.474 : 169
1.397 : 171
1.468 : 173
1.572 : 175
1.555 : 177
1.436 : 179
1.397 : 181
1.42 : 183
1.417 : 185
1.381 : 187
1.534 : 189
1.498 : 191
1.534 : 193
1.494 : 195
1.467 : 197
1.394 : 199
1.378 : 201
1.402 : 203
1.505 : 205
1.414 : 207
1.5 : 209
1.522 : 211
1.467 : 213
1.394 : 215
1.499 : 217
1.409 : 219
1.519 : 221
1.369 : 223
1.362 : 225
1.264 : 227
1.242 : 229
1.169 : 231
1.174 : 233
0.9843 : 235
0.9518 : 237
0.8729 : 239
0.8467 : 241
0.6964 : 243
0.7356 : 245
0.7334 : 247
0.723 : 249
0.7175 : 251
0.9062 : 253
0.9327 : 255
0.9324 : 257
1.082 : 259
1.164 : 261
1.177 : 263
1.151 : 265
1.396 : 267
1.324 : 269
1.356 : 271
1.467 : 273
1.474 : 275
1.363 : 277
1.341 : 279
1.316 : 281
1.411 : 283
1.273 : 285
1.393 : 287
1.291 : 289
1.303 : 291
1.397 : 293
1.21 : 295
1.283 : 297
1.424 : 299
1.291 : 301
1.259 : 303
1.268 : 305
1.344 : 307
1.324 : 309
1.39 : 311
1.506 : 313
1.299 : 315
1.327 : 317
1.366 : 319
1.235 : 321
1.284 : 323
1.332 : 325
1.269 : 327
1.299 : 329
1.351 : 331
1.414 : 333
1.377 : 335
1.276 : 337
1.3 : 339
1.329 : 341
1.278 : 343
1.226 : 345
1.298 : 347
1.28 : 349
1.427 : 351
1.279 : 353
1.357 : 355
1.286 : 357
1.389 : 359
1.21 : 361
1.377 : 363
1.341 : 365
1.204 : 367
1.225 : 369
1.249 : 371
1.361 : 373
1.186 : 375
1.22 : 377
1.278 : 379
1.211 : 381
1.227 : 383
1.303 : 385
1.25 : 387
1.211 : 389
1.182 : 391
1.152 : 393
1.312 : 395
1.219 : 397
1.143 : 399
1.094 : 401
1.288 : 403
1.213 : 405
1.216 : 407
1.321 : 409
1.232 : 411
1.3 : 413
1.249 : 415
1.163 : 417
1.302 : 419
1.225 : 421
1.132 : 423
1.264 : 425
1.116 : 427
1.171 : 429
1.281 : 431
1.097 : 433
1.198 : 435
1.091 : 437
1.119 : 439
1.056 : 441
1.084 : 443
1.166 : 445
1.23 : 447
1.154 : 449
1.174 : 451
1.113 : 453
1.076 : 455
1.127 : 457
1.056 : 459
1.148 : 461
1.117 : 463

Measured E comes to 441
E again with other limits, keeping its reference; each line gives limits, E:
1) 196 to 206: 201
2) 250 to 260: 251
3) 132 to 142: 137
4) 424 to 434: 433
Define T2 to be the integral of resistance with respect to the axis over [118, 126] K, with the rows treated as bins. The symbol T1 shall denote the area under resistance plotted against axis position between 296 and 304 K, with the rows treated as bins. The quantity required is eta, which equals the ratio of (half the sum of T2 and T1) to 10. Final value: 1.10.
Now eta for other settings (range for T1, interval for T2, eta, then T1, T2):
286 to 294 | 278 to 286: 1.07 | 10.8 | 10.7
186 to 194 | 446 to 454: 1.06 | 11.9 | 9.3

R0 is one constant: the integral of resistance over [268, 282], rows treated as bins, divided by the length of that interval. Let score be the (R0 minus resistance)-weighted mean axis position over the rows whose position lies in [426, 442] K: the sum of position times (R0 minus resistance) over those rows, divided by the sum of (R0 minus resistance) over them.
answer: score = 434.6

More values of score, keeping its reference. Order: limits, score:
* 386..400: 393.3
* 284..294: 287.6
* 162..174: 166.7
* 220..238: 234.7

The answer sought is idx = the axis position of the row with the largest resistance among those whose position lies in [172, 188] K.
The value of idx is 175 K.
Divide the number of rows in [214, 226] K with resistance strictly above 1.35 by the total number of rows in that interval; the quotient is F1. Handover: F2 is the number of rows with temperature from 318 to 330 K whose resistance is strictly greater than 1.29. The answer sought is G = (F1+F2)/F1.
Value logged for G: 4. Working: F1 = 1.0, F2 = 3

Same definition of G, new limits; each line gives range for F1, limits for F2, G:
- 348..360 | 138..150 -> 13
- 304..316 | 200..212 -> 19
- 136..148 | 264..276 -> 11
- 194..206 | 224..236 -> 2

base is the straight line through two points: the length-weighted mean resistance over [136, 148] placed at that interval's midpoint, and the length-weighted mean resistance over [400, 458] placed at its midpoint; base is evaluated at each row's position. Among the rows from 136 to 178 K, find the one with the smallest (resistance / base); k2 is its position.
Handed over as 137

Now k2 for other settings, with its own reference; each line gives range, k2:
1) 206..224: 223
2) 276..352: 295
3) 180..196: 187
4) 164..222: 187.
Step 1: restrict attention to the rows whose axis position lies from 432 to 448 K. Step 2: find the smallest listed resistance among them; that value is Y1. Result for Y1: 1.056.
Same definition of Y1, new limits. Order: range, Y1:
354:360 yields 1.286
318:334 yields 1.235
